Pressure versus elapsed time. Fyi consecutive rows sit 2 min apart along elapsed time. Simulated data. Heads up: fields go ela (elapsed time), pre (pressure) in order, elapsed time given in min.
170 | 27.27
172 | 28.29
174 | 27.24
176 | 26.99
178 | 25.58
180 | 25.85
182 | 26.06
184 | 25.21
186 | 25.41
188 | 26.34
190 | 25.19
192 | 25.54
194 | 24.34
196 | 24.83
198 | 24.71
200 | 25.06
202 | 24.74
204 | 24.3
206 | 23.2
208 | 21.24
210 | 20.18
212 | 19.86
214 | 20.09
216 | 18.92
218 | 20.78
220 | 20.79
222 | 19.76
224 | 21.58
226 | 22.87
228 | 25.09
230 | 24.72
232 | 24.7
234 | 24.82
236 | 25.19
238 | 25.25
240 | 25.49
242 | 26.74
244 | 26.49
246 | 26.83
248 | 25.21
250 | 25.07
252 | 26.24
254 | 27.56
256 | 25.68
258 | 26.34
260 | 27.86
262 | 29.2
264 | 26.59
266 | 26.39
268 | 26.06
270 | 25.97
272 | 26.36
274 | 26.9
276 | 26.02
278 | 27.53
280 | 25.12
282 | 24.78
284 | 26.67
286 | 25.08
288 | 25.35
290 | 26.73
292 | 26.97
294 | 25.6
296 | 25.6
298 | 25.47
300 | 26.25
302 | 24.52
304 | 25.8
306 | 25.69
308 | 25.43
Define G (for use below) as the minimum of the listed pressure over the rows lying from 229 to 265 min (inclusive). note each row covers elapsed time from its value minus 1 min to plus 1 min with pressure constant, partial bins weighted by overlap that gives 24.7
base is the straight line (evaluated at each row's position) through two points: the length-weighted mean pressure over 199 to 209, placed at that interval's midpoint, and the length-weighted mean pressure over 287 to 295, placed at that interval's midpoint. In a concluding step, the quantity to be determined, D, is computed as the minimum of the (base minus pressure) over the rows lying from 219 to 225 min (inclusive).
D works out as 2.7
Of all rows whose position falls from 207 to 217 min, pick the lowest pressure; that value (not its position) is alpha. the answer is 18.92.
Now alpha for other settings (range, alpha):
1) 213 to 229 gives 18.92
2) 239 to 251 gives 25.07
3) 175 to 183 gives 25.58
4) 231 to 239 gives 24.7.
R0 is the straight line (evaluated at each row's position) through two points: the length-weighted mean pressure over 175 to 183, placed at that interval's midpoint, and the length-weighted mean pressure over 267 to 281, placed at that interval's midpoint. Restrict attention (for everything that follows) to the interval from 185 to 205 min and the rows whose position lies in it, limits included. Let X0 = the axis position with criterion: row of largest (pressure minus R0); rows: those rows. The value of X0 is 188 min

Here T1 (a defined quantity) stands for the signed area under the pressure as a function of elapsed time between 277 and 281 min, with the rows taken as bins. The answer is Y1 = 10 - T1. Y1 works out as -95.3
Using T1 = 105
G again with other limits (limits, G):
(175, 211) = 20.18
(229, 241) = 24.7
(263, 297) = 24.78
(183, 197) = 24.34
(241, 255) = 25.07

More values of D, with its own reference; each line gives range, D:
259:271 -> -3.9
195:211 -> -1.5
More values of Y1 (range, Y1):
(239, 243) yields -94.5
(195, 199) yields -89.1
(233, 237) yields -90.0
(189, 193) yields -91.5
